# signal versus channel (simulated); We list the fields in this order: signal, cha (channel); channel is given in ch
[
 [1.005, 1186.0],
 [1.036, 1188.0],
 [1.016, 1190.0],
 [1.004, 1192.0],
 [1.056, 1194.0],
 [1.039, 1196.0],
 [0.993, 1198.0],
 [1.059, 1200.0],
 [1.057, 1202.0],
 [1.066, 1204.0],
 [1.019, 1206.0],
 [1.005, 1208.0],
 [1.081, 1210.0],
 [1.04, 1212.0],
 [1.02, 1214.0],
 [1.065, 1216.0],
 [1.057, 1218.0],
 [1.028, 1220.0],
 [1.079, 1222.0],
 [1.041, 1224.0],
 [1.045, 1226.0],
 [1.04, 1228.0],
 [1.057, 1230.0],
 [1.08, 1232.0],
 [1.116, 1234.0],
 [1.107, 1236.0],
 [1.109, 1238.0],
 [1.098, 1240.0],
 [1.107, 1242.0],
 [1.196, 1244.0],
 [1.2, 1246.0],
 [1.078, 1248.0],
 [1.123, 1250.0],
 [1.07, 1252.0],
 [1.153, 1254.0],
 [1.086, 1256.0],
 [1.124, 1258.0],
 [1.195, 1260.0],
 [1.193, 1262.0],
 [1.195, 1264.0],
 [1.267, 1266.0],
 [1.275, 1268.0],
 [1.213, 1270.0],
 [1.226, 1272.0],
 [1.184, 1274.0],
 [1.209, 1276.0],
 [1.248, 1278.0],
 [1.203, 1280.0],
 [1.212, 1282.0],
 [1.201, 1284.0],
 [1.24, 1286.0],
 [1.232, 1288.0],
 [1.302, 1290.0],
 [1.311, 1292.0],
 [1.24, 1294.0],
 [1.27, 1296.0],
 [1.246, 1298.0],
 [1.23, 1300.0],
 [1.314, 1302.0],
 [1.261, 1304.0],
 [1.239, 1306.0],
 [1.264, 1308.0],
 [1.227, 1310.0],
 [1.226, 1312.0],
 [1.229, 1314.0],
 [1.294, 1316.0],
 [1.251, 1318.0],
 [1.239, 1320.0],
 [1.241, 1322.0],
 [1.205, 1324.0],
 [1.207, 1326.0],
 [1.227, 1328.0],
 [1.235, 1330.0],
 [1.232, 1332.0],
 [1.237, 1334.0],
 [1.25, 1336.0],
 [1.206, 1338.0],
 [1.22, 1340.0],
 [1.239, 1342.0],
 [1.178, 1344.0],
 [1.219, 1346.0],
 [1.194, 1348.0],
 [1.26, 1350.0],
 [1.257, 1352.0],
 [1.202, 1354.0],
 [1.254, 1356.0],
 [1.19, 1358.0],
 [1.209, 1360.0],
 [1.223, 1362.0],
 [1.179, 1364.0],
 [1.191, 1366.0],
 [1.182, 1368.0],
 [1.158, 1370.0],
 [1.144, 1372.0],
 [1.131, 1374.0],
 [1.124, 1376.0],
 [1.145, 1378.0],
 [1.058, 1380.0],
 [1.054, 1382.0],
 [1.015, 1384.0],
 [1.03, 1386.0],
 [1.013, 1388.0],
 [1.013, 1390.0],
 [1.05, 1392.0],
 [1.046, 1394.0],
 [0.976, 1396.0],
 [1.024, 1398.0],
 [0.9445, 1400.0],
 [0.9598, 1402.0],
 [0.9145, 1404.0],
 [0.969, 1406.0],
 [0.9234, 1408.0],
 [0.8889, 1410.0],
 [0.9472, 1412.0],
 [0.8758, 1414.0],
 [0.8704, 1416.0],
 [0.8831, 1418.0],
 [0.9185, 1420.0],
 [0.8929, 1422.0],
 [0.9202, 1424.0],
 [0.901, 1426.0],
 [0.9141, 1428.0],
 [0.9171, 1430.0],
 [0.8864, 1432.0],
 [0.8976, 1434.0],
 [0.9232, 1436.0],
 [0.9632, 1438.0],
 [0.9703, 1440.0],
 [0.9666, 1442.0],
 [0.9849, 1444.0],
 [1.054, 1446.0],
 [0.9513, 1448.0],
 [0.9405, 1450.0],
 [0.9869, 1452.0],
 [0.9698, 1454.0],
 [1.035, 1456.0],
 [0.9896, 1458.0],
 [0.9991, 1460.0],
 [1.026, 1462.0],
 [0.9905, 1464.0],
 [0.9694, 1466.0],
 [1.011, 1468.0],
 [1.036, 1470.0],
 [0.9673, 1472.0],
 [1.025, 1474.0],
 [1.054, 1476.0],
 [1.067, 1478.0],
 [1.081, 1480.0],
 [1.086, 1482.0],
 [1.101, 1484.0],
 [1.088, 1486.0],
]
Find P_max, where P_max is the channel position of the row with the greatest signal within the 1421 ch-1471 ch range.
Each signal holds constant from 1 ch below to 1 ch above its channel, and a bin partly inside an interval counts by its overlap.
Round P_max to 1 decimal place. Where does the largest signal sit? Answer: 1446.0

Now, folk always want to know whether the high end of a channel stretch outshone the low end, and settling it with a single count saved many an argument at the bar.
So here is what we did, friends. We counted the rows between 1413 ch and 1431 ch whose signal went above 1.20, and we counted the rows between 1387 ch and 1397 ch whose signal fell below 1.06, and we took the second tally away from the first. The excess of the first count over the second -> -5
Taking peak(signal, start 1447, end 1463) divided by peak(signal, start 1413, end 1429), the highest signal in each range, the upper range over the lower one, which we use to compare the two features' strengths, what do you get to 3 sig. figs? 1.12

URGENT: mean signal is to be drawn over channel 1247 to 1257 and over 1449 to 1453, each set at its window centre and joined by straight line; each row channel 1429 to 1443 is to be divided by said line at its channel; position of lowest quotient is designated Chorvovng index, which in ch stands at 1432.0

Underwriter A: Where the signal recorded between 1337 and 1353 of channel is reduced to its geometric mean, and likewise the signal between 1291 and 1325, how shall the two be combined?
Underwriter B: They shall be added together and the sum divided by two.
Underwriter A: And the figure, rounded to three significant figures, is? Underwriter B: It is 1.24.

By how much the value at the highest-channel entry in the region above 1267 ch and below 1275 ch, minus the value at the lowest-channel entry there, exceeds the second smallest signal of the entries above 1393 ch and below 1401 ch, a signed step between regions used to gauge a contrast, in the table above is -1.07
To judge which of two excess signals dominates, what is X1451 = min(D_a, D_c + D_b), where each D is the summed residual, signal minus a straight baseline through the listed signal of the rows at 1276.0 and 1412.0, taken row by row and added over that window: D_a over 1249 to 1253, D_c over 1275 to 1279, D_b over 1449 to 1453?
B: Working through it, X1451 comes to -0.32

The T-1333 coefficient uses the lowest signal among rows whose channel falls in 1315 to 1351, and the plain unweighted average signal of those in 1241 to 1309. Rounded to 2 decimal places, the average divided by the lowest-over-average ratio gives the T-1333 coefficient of 1.24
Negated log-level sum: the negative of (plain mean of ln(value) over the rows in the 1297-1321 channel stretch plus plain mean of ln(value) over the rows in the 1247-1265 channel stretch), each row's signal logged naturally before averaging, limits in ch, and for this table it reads -0.35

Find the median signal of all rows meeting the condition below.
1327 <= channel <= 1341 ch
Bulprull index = 1.23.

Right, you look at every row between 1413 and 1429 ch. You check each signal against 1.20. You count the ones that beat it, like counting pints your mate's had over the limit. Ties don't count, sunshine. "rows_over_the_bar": 0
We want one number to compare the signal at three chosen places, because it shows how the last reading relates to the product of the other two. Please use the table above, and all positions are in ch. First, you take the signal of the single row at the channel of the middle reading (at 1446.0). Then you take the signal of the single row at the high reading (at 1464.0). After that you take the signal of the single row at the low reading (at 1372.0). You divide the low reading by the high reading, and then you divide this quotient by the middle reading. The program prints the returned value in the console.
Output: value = 1.1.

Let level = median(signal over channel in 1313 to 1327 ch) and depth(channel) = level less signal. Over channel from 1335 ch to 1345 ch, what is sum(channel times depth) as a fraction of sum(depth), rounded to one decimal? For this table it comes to 1342.2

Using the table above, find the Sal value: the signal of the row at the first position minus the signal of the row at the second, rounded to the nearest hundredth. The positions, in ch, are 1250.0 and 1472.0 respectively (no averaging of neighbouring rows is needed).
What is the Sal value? 0.16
